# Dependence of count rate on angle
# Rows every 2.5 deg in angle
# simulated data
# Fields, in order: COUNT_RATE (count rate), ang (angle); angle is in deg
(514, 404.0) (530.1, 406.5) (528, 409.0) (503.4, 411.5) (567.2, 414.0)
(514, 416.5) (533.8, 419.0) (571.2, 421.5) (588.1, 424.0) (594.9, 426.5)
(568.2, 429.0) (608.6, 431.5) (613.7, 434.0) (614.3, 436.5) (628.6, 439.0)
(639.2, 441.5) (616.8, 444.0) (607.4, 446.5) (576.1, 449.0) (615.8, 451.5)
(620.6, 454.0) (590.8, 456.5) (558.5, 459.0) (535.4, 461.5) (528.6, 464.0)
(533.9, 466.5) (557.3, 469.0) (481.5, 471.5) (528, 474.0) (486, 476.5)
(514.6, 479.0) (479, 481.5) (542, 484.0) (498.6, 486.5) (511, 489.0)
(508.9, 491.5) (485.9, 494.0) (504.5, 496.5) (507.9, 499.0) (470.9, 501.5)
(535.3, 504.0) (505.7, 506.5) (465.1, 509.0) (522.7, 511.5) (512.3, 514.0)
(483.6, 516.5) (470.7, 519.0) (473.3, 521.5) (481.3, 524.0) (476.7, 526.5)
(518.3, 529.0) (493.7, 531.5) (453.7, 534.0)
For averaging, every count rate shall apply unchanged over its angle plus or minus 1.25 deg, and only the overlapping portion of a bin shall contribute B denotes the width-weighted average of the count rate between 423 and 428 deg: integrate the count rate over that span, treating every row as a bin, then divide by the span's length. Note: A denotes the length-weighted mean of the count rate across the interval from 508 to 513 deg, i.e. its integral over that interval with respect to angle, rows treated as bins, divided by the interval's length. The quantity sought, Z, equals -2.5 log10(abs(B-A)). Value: -4.9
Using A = 496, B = 591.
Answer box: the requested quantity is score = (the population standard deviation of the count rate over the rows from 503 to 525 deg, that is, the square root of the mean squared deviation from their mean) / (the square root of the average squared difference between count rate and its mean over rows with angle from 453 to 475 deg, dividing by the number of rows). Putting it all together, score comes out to 0.63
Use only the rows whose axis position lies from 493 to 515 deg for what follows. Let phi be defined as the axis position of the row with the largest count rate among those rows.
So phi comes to 504.0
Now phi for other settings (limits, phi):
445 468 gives 454.0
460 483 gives 469.0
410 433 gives 431.5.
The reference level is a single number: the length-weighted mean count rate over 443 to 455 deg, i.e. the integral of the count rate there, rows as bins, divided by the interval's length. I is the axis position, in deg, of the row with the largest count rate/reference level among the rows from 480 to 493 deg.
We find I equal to 484.0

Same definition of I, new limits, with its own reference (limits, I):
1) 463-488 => 469.0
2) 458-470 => 459.0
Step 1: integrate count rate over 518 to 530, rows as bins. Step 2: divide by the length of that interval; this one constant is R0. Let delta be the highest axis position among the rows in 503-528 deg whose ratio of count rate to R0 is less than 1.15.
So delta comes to 526.5 deg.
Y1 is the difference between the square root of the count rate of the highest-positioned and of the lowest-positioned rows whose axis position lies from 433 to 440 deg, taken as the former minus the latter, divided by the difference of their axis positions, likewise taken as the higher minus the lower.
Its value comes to 0.06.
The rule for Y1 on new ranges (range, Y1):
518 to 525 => 0.05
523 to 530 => 0.17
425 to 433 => 0.06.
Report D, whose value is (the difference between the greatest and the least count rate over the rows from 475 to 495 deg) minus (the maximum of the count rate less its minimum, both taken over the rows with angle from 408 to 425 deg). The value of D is -22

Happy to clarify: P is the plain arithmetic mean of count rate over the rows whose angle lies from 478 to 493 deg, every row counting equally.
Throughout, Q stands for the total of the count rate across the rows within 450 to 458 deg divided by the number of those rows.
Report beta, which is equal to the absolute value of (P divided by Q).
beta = 0.84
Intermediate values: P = 509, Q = 609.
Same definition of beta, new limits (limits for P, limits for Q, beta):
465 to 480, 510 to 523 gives 1.05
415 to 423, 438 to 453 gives 0.88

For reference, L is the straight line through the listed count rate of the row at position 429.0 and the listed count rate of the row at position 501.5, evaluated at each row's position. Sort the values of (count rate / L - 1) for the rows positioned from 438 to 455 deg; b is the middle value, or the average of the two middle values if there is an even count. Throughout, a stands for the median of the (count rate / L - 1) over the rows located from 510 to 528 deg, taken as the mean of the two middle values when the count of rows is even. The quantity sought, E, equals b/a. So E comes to 1.5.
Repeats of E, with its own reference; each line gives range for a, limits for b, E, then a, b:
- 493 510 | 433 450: 2.0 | 0.06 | 0.12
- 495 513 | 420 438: 0.6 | 0.07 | 0.04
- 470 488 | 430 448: 7.5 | 0.02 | 0.12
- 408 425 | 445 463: -1.4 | -0.08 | 0.11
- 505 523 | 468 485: 0.4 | 0.07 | 0.03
